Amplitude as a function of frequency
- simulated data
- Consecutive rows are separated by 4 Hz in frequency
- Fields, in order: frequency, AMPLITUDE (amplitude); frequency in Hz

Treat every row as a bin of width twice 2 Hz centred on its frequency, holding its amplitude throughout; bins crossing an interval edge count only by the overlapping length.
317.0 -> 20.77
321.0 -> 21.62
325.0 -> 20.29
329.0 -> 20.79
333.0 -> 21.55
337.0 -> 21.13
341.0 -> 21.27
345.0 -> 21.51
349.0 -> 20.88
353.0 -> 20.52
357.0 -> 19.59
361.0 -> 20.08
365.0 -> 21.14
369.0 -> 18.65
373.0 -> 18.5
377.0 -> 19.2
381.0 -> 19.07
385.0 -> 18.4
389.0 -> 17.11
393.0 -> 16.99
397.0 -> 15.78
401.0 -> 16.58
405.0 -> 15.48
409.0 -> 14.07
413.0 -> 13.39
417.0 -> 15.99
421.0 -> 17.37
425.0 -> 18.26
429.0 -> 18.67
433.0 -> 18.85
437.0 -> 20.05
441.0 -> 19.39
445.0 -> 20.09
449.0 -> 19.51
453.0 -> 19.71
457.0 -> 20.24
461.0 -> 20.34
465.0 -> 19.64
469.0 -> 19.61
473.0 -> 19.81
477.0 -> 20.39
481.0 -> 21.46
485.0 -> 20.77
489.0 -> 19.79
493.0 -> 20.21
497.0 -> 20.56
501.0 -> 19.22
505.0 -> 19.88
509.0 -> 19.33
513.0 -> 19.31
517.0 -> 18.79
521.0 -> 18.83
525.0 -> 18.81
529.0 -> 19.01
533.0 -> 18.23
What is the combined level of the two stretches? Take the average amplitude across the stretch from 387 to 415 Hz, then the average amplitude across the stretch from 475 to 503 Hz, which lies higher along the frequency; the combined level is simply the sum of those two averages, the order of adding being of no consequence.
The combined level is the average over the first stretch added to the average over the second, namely 36.0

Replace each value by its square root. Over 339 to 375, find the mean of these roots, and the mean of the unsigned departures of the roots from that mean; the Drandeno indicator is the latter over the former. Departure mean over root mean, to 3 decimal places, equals 0.023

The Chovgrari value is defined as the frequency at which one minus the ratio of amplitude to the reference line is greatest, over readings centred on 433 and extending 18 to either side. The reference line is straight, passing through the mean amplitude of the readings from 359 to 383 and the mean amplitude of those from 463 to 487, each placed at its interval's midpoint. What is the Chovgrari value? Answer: 417.0 Hz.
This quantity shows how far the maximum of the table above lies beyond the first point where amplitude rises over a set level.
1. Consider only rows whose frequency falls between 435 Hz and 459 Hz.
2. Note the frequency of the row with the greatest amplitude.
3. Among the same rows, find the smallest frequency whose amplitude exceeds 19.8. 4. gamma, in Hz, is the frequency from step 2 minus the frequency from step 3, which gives 20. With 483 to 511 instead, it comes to 0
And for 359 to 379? 4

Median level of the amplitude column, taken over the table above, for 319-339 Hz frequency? 21.1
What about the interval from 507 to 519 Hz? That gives 19.3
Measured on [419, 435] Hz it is 18.5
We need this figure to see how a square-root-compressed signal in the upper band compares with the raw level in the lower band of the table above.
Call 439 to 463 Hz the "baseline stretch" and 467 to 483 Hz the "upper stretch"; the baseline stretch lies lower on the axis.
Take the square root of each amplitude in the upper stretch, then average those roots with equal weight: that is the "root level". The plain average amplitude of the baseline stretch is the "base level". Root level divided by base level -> 0.23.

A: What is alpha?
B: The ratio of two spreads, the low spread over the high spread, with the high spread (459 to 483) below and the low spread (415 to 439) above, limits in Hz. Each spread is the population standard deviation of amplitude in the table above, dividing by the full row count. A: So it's 2.0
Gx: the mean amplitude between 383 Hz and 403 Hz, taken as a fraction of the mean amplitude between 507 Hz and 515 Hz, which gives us 0.88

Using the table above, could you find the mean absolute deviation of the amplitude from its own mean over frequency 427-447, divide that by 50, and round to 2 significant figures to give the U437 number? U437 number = 0.011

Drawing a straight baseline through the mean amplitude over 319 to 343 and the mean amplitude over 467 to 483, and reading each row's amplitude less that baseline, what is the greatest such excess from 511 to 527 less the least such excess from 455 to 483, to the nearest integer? 0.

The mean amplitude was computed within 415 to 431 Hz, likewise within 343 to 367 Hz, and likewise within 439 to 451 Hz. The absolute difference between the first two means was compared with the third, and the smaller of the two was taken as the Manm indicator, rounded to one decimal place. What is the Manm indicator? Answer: 3.0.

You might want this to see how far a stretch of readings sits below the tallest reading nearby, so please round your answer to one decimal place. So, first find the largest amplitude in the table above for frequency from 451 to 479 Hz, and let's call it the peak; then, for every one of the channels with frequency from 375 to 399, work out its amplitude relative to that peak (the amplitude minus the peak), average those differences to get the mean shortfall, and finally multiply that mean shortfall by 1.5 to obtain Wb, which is -3.9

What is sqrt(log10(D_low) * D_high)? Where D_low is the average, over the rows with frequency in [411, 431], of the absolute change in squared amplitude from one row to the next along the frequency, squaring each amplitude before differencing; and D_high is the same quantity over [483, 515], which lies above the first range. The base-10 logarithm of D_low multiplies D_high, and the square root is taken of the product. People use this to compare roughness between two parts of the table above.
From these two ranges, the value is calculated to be 6.33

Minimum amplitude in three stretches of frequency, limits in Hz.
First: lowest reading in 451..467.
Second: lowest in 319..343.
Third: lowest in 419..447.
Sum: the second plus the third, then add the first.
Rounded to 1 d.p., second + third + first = 57.3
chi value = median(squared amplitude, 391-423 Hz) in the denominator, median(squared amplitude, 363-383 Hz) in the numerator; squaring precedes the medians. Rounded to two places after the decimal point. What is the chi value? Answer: 1.44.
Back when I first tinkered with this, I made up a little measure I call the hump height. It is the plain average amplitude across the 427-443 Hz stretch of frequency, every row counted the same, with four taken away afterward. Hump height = 15.2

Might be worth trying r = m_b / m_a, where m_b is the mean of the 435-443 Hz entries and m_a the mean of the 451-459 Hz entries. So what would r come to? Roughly 0.99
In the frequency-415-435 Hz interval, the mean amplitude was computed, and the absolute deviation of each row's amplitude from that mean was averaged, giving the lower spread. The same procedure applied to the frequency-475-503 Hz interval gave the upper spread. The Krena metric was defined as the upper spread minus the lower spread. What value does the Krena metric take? -0.4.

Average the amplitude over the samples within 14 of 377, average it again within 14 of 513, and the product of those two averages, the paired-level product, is 362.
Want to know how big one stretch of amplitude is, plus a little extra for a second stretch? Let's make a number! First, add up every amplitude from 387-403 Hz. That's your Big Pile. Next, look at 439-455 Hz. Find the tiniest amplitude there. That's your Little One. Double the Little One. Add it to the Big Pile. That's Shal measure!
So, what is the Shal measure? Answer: 105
